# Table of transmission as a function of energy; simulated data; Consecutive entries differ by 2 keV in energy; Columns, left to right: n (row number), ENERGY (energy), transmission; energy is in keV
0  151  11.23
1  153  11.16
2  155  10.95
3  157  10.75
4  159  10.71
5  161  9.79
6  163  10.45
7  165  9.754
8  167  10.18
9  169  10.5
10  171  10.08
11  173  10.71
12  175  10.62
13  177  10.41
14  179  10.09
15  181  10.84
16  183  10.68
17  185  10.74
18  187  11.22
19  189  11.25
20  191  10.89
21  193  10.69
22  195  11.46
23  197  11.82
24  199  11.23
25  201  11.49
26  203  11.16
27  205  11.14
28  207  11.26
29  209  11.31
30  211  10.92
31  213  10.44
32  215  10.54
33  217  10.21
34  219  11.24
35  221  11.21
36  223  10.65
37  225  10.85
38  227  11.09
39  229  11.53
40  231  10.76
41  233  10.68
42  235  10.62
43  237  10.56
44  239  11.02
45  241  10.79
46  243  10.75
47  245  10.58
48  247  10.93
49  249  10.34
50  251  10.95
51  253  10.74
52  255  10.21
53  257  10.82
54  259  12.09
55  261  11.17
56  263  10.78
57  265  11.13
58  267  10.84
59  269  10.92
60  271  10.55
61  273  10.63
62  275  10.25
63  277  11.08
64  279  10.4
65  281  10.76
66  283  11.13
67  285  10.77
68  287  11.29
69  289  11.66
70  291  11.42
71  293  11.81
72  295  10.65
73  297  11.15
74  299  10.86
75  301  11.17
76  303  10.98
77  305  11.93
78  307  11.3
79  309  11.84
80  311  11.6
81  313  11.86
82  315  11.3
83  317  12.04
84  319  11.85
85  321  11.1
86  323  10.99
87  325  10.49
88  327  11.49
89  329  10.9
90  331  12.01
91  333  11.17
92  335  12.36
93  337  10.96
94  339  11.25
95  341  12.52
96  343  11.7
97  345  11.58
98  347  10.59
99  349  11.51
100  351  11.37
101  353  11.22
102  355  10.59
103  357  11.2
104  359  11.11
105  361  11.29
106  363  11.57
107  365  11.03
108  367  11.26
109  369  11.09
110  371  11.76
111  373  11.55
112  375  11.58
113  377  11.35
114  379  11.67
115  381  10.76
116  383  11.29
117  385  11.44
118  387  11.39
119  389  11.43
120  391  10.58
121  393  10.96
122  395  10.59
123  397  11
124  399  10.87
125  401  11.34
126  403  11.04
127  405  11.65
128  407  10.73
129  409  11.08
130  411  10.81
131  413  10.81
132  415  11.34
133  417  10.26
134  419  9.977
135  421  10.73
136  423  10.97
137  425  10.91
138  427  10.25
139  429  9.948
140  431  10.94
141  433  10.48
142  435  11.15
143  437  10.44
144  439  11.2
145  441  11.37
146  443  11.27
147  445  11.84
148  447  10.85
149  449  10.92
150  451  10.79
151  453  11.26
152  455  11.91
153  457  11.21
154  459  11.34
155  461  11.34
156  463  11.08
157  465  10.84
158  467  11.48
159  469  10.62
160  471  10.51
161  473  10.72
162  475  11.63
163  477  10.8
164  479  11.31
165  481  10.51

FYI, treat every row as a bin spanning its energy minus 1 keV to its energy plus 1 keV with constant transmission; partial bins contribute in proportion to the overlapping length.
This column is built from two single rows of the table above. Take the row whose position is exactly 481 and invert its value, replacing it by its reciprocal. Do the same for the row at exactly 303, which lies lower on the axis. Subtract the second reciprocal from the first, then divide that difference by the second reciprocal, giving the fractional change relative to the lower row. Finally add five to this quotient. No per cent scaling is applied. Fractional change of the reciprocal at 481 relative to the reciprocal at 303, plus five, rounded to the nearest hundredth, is 5.04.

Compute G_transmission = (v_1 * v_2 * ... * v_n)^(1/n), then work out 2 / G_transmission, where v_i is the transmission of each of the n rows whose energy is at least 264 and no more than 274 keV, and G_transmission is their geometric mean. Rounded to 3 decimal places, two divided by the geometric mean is 0.185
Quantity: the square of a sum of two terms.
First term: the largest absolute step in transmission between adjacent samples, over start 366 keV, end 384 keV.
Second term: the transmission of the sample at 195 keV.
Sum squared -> 153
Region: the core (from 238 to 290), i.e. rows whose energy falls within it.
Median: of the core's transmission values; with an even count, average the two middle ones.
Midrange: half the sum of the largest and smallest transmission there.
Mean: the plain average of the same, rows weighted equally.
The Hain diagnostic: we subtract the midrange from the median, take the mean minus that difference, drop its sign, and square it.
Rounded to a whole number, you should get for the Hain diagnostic 126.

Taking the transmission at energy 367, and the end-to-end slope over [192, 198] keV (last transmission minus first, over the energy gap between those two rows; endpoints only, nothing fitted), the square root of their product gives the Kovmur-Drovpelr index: 1.78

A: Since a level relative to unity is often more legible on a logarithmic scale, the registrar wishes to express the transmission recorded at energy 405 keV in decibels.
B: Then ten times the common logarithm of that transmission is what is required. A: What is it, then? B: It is 10.7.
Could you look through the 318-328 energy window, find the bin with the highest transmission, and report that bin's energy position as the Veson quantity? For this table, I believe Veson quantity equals 319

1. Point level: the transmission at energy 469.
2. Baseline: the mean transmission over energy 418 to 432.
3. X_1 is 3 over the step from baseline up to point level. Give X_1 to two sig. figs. 34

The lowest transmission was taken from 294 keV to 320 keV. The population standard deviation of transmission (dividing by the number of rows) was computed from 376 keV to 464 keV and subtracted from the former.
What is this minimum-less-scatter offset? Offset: 10.2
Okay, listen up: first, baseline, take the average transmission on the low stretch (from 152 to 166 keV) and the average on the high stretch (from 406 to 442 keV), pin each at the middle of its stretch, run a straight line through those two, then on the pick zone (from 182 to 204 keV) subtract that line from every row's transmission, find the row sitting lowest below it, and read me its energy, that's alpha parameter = 183 keV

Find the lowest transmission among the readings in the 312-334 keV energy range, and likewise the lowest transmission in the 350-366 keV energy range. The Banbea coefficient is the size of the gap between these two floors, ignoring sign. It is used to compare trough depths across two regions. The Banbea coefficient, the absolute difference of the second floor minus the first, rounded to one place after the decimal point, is 0.1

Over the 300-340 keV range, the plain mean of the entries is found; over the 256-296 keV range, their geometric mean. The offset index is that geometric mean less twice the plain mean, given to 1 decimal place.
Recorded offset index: -11.9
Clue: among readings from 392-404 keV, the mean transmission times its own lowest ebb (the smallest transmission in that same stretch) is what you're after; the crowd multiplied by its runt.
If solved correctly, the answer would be 116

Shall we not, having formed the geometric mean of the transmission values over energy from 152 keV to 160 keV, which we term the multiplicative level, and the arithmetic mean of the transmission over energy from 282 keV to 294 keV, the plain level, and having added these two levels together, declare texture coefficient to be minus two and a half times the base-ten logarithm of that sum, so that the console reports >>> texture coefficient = -3.37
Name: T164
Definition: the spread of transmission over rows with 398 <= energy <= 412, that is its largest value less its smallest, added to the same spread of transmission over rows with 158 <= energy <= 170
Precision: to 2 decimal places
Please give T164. 1.88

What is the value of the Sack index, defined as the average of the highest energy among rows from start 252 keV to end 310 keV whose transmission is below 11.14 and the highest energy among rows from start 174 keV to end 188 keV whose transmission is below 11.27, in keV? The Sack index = 245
